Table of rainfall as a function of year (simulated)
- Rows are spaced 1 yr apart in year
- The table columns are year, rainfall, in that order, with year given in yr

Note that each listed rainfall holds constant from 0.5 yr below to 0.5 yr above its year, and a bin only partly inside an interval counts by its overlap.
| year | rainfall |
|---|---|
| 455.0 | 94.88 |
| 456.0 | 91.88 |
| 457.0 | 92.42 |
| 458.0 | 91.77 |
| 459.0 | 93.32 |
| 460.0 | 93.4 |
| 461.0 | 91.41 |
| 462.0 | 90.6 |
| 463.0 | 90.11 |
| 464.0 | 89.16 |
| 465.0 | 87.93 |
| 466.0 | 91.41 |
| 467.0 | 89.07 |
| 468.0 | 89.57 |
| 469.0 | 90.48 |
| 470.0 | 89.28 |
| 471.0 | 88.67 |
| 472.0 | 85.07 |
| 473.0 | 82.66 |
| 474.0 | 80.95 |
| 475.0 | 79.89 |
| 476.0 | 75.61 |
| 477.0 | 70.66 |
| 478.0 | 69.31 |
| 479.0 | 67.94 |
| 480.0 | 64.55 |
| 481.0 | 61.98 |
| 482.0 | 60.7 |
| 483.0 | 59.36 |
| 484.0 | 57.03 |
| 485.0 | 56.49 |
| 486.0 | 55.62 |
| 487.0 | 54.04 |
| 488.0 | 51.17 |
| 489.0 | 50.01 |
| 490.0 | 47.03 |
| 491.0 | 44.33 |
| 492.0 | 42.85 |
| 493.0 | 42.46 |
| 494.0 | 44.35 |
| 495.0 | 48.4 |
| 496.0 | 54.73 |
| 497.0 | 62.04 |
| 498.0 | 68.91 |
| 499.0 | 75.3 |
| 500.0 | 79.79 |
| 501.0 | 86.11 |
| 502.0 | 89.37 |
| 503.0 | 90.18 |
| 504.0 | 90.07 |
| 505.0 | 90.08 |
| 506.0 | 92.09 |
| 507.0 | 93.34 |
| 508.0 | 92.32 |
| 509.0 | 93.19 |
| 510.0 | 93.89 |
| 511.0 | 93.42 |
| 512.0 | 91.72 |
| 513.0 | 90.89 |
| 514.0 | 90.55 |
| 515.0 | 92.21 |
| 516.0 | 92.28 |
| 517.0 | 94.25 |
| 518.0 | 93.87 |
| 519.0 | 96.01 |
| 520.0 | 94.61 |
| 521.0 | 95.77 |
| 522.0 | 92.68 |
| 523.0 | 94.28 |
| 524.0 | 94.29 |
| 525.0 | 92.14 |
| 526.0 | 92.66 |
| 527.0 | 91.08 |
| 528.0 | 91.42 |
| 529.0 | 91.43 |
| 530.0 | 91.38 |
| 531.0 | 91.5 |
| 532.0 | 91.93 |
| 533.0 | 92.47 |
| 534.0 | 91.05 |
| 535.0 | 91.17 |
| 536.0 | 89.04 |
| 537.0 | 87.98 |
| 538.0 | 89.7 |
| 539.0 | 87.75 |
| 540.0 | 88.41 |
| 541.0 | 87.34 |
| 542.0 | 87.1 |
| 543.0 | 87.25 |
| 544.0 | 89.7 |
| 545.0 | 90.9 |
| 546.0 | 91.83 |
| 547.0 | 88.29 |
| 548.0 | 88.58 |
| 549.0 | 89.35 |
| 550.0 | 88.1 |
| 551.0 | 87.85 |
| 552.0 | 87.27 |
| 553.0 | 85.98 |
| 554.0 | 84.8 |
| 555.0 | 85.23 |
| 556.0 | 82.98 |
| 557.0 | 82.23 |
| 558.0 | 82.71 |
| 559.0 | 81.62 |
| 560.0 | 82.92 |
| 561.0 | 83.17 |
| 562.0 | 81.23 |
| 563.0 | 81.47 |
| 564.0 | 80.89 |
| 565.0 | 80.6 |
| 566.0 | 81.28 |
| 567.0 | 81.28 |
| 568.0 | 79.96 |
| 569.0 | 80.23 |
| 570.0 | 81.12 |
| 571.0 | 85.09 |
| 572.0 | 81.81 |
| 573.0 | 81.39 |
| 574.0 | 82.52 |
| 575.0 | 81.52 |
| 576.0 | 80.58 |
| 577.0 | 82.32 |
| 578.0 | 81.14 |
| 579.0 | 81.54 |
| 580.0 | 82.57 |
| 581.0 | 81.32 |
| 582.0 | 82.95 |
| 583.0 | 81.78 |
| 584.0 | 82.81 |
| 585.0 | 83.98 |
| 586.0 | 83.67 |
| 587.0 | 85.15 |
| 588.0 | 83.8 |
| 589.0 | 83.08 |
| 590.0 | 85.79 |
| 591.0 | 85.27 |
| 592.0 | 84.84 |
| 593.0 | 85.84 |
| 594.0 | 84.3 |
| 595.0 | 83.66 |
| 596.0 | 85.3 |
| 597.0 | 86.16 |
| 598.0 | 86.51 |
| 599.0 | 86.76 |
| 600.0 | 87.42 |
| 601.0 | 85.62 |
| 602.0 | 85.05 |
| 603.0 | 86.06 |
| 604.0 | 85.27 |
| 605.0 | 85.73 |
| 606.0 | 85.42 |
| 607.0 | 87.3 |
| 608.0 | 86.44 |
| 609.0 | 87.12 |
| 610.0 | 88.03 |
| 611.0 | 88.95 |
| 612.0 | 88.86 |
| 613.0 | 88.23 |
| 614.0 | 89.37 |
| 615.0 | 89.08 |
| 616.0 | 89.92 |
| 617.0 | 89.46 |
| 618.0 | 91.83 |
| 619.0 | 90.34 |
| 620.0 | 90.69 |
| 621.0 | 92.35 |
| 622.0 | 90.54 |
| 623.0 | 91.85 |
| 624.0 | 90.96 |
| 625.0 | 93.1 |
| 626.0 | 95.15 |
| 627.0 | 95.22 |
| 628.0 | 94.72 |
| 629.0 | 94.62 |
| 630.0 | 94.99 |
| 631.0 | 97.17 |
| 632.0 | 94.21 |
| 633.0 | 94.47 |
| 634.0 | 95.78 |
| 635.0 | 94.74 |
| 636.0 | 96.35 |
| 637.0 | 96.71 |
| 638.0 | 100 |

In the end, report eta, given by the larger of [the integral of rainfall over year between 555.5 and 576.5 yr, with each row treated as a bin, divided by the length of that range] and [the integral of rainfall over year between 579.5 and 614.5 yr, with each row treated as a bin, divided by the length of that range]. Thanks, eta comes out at 85.4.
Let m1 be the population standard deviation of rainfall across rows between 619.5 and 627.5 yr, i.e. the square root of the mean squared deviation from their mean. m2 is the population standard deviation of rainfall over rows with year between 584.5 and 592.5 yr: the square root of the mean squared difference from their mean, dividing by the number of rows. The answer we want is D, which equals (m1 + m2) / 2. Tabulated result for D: 1.32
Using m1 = 1.76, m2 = 0.9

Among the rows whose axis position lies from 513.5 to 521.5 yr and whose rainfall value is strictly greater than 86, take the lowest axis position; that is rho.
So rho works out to 514.0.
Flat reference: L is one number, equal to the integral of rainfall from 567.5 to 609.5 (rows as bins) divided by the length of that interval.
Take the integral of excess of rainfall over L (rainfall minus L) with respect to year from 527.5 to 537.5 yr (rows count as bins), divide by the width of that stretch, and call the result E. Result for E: 7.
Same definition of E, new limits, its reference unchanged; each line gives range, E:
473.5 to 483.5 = -15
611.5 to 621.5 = 6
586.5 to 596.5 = 1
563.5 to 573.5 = -3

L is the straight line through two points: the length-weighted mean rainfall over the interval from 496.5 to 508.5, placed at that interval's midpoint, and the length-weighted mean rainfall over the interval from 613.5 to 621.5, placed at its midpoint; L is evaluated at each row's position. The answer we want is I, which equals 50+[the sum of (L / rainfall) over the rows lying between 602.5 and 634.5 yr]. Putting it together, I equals 82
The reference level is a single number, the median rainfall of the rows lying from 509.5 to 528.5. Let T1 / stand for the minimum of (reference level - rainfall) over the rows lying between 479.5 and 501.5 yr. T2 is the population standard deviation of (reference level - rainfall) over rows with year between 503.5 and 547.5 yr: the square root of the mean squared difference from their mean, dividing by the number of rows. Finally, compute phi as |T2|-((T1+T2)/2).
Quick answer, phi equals -2.2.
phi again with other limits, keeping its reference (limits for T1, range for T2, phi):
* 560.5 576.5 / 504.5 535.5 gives -3.1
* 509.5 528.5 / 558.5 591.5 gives 2.4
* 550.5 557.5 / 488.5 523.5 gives 7.2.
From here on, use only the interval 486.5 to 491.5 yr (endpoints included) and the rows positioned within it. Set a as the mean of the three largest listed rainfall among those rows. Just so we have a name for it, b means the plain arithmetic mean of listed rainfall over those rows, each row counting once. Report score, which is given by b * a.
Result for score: 2552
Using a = 52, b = 49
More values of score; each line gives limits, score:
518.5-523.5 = 9038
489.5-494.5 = 2000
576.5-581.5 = 6718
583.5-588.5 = 7072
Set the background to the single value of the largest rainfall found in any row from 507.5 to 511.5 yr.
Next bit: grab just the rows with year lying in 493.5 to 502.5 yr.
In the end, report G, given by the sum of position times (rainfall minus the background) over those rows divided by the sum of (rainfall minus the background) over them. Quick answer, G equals 496.5 yr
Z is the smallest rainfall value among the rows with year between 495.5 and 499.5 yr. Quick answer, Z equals 54.73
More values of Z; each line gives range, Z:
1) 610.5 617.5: 88.23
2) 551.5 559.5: 81.62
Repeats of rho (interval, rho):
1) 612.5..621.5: 613.0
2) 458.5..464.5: 459.0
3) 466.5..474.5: 467.0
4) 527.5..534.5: 528.0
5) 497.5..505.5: 501.0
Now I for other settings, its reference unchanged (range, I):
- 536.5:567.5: 81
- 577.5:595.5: 69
